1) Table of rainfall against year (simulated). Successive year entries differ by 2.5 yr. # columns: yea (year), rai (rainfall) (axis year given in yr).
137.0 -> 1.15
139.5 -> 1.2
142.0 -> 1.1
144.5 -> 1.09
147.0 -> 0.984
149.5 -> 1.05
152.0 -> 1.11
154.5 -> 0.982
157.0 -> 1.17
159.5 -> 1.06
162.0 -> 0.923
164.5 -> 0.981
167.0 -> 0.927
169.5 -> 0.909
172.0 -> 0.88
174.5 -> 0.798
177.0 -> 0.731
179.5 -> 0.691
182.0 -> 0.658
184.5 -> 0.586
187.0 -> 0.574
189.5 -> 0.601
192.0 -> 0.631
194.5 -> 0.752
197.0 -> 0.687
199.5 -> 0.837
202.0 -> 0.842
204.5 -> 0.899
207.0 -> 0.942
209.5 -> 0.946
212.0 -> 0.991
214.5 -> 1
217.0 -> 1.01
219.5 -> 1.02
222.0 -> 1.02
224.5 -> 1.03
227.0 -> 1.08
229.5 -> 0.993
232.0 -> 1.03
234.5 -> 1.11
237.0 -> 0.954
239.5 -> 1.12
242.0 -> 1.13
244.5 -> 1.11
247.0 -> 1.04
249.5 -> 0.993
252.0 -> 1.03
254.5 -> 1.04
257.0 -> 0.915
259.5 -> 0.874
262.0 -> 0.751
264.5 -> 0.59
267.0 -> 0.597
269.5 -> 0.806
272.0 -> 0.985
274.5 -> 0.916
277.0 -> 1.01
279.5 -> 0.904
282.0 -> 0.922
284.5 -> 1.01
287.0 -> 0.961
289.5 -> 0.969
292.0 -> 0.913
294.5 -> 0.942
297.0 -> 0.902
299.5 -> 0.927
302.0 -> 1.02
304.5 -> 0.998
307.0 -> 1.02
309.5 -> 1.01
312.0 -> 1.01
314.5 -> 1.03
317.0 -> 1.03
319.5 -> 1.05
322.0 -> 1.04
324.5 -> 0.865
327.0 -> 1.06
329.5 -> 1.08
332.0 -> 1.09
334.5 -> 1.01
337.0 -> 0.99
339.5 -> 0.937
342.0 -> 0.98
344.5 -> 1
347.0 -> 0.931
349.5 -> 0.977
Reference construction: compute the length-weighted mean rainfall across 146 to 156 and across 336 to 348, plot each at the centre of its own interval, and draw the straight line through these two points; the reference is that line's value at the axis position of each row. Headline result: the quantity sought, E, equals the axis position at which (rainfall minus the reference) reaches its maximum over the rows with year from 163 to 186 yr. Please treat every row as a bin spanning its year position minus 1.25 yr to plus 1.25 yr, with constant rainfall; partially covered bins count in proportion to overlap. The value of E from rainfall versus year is 164.5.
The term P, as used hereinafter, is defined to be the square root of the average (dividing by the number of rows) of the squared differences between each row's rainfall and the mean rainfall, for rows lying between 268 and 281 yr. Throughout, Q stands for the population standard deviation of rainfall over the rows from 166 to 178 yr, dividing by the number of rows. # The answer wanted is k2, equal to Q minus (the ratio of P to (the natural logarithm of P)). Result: 0.10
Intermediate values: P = 0.07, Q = 0.074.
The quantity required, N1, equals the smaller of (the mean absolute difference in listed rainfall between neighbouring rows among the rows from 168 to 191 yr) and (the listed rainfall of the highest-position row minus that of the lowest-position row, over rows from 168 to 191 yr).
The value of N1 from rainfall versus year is -0.308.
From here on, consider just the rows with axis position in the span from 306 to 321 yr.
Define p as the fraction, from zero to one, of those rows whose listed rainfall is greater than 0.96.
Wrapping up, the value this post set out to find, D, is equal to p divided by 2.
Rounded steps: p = 1.0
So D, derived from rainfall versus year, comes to 0.5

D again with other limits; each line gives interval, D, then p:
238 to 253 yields 0.5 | 1.0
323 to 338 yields 0.4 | 0.8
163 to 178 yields 0.1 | 0.2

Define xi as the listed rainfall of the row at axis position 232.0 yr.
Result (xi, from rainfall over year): 1.03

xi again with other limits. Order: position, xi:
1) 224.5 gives 1.03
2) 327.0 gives 1.06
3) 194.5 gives 0.752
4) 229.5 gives 0.993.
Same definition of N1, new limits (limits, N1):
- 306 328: 0.040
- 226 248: -0.040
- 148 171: -0.141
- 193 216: 0.047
